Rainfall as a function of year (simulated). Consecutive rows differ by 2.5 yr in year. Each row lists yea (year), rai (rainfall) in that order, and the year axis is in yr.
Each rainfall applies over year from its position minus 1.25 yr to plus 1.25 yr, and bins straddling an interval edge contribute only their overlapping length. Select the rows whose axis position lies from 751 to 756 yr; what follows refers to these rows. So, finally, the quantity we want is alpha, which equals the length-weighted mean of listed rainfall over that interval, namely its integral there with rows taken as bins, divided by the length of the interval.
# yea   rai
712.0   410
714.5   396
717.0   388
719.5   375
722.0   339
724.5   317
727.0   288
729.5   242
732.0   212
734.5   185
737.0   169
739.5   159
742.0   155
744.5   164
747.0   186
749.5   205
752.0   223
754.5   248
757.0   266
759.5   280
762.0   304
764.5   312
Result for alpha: 238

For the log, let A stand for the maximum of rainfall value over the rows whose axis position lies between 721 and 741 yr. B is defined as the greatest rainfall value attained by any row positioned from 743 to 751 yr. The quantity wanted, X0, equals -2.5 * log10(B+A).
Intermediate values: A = 339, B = 205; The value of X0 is -6.84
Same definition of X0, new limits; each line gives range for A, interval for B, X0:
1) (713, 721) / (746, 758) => -7.05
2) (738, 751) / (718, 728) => -6.91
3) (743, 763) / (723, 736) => -6.98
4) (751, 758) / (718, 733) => -7.02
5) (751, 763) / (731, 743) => -6.78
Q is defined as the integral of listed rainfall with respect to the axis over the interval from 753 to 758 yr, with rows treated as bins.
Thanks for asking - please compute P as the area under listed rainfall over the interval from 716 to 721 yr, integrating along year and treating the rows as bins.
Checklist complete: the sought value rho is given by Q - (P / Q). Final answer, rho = 1273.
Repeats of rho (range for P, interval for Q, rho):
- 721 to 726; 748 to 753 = 1059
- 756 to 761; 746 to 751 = 985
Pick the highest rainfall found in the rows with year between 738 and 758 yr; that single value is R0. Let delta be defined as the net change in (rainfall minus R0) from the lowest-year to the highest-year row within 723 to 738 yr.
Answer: -148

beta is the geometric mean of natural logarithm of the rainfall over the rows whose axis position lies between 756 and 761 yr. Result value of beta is 5.61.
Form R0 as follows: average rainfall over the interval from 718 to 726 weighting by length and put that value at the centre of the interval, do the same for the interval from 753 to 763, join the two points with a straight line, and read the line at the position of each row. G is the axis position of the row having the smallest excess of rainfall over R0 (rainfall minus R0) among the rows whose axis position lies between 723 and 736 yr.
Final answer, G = 734.5 yr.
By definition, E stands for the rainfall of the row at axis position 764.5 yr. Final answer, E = 312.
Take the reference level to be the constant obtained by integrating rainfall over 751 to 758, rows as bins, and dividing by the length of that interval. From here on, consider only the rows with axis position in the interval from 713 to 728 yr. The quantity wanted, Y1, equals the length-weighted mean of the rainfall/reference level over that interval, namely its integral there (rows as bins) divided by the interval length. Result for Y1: 1.43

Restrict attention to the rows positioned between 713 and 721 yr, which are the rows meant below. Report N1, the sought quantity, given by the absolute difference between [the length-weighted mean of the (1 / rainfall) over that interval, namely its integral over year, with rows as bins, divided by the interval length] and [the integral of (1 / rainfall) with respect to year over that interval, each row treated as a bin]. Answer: 0.018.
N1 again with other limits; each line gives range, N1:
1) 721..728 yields 0.019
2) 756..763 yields 0.021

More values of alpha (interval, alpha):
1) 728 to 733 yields 231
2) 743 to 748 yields 173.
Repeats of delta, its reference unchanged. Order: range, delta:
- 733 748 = 1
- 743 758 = 102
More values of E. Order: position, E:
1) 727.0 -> 288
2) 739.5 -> 159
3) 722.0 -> 339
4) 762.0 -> 304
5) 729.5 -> 242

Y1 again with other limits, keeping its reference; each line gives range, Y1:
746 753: 0.83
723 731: 1.15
